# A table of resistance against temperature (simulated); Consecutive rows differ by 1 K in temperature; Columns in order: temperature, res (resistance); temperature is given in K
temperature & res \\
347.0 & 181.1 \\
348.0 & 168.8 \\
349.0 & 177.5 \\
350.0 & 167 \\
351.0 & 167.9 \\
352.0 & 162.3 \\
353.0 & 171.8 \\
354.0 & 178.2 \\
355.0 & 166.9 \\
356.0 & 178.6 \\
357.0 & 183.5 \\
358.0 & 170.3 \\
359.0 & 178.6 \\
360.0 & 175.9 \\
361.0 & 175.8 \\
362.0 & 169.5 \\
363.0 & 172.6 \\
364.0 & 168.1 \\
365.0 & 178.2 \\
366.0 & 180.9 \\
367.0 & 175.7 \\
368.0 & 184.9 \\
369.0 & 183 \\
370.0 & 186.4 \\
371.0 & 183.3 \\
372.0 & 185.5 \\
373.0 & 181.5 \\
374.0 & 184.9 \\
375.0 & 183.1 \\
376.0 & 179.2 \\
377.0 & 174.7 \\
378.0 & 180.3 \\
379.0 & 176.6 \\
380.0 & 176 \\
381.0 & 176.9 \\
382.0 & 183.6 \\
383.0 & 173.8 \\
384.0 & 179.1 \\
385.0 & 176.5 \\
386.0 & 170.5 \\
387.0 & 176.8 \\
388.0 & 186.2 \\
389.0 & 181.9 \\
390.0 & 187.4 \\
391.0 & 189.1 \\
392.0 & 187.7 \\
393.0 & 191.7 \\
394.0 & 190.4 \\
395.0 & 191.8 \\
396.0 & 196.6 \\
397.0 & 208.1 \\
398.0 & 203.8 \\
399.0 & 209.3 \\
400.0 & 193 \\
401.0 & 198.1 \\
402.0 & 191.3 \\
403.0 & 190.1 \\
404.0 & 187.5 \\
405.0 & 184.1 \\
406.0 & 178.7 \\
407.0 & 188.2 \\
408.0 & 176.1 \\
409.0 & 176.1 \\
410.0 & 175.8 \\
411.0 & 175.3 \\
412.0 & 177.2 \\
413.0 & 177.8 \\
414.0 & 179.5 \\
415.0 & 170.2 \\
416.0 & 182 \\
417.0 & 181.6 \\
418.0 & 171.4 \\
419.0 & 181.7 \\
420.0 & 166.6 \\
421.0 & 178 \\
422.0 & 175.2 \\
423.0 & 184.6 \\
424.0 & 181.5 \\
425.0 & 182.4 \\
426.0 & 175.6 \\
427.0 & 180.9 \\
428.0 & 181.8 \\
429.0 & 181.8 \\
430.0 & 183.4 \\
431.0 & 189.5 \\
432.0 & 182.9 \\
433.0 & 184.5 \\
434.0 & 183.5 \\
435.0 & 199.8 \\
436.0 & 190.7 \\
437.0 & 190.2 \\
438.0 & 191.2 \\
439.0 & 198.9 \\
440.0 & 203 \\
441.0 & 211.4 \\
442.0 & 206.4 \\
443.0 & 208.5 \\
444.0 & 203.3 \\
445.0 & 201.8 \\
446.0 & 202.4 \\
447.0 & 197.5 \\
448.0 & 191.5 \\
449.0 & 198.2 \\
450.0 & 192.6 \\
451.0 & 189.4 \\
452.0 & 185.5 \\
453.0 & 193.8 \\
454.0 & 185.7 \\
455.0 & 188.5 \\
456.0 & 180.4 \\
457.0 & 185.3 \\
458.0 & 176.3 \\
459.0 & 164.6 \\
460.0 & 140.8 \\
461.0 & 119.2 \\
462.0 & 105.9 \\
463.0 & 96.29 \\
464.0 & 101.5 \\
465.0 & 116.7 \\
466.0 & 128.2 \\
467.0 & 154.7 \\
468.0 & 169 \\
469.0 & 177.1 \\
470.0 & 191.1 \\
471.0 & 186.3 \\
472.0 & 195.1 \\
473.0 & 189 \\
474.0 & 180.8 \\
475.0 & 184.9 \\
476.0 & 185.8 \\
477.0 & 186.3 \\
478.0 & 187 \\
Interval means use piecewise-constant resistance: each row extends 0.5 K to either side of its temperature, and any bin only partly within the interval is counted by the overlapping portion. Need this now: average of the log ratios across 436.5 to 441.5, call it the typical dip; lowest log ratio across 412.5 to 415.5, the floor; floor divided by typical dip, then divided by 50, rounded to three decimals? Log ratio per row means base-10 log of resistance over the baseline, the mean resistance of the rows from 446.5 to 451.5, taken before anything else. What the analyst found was -0.103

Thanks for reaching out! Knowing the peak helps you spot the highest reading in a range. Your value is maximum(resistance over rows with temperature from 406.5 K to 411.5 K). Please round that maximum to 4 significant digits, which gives 188.2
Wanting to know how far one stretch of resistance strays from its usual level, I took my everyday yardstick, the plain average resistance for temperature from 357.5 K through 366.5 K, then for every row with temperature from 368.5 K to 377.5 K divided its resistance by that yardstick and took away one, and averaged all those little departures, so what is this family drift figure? 0.046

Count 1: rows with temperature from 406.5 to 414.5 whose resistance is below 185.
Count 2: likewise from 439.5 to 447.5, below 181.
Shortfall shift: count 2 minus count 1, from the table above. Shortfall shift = -7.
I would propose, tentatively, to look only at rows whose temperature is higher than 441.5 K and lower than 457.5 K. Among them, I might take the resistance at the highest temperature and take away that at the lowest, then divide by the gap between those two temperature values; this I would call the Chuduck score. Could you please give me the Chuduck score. -1.4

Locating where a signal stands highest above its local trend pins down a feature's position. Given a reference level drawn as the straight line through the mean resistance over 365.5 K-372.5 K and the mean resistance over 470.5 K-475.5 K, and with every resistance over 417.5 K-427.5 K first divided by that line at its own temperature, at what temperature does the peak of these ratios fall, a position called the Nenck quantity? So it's 423.0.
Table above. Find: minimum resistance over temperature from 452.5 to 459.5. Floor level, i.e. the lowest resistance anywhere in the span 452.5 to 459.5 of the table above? 164.6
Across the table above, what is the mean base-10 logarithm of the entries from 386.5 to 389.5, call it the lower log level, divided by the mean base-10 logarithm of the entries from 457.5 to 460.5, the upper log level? 1.03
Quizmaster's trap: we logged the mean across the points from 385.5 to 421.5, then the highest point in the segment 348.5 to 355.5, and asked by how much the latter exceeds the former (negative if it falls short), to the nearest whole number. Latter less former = -7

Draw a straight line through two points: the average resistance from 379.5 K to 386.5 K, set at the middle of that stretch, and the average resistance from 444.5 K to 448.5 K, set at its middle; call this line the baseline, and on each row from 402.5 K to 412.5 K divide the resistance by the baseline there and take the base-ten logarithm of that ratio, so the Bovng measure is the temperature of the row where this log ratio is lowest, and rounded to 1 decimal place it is 411.0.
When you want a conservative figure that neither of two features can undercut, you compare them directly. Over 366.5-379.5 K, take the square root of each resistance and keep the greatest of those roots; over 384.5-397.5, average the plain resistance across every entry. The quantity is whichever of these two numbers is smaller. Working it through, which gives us 13.7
